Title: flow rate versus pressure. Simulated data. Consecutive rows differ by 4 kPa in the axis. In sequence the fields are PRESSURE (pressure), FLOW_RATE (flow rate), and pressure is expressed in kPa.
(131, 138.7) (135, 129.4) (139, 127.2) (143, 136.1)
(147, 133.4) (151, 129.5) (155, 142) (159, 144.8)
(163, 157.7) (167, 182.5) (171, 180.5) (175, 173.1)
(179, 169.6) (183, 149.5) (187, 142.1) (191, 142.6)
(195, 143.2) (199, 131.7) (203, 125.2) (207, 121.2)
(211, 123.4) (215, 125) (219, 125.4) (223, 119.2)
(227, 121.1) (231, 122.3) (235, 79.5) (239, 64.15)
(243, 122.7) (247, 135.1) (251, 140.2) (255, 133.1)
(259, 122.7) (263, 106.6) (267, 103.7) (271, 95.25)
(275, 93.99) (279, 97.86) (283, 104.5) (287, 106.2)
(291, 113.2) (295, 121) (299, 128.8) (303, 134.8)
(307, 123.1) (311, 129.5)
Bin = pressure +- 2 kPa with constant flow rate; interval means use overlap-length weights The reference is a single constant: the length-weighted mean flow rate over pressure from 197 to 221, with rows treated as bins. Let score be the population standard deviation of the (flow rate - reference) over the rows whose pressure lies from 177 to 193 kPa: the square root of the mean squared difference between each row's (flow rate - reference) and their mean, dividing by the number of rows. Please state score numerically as 11.2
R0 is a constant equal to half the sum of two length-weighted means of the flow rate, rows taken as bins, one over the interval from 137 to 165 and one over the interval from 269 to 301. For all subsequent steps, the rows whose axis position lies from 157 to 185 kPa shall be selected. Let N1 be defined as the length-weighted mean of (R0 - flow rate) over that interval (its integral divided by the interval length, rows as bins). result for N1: -42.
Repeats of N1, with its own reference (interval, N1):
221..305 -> 10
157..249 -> -12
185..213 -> -10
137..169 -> -21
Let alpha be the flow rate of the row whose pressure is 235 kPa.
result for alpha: 79.5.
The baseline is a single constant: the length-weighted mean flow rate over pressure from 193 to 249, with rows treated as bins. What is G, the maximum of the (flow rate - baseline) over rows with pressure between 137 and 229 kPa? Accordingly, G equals 64.0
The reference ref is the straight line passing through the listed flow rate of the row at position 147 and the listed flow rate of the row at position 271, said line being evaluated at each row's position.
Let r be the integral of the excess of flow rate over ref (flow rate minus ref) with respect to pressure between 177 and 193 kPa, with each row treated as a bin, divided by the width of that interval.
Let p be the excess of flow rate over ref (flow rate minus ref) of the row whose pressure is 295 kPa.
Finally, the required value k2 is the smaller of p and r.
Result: 29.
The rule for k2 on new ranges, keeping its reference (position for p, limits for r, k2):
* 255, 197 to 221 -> 11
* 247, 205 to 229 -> 11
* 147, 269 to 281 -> 0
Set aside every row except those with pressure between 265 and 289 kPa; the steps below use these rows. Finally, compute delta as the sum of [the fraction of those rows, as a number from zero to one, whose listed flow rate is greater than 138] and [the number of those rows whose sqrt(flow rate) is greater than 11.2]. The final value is 0.0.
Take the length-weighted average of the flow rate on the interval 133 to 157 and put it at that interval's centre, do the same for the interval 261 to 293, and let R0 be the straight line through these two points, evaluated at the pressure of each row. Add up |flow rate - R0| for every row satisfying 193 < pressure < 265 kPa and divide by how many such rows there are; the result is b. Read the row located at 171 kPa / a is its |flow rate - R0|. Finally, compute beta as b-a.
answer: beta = -38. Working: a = 54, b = 15.3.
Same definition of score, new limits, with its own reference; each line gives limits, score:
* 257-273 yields 9.9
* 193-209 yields 8.3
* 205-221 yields 1.7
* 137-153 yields 3.4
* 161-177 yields 9.7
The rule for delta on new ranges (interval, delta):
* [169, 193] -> 7.0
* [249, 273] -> 2.2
